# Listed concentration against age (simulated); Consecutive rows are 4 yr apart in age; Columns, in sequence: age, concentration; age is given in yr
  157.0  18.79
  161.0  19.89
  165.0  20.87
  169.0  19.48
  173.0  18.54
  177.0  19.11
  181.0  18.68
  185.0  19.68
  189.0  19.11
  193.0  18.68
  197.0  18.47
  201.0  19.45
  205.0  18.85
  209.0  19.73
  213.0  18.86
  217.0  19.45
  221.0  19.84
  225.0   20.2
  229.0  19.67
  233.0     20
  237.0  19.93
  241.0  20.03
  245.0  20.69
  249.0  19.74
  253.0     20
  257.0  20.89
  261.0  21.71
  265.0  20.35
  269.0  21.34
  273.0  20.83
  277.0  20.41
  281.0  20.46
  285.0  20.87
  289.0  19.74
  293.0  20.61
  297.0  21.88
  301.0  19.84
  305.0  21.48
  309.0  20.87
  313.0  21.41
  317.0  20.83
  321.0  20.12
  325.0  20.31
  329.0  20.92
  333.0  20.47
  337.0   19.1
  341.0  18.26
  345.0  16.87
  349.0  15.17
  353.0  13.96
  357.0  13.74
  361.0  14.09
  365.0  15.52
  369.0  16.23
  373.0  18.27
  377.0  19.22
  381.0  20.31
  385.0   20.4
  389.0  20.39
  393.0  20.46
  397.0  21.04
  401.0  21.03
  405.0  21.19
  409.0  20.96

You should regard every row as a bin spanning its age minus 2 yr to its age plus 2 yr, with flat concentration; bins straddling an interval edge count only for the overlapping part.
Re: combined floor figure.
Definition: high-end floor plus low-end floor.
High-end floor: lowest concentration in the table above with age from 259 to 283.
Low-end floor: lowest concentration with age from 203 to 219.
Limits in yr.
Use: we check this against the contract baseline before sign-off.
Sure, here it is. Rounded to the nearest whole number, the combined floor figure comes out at 39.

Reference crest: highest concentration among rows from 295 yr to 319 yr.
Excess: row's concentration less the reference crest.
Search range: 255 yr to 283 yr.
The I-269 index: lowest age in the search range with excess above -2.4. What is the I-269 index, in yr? 257.0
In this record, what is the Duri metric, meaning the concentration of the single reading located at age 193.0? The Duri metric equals 18.68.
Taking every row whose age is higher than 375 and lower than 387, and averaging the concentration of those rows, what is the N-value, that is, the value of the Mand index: 20.0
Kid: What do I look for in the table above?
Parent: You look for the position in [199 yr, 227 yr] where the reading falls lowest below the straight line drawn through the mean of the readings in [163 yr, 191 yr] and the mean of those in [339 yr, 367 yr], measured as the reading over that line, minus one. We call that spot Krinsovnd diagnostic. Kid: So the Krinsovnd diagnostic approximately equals 205.0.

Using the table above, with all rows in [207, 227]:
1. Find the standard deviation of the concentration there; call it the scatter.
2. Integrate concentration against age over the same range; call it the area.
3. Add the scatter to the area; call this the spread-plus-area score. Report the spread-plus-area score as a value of 393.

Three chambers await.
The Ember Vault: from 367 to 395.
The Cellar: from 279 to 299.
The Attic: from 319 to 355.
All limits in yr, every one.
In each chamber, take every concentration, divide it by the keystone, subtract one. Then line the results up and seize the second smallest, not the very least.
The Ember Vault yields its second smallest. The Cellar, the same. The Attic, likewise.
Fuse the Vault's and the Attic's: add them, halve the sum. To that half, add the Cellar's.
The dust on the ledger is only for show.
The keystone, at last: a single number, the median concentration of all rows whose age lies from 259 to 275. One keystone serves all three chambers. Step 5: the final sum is -0.24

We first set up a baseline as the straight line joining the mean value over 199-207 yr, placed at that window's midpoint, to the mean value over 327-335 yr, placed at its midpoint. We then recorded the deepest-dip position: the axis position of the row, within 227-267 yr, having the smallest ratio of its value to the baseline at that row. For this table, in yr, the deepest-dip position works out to 249.0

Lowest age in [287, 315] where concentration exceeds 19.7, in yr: 289.0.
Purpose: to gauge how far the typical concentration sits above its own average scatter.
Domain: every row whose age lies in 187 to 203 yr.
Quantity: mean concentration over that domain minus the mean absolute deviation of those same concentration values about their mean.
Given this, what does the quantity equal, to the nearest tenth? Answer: 18.6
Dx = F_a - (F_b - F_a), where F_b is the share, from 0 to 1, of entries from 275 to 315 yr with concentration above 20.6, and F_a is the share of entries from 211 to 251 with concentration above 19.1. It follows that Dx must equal 1.2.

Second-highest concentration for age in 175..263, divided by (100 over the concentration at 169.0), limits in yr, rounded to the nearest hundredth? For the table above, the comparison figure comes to 4.07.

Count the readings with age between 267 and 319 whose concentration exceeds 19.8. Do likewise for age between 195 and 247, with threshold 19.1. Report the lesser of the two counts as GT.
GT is 10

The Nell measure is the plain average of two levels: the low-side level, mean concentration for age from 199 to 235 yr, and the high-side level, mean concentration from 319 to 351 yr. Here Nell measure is 19.2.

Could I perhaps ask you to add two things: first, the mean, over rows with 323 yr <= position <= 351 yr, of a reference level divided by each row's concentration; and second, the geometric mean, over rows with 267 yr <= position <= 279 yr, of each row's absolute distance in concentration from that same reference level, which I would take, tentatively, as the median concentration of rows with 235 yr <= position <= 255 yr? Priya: 1.85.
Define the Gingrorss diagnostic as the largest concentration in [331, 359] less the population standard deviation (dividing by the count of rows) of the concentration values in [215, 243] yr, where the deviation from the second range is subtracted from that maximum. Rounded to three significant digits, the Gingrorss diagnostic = 20.2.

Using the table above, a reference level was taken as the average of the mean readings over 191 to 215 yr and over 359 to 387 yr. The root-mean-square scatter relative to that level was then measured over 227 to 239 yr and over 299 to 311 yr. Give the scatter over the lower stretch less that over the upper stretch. -1.0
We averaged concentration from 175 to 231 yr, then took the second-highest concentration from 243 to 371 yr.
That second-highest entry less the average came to 2.4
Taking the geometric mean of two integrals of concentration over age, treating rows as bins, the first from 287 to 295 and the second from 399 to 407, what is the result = 165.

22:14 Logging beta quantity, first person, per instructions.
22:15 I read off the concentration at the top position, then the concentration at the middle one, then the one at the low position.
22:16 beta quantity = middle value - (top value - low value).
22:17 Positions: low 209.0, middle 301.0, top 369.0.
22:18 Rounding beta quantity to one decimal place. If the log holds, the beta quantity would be 23.3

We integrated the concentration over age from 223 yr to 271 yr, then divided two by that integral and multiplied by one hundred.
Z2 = 0.20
